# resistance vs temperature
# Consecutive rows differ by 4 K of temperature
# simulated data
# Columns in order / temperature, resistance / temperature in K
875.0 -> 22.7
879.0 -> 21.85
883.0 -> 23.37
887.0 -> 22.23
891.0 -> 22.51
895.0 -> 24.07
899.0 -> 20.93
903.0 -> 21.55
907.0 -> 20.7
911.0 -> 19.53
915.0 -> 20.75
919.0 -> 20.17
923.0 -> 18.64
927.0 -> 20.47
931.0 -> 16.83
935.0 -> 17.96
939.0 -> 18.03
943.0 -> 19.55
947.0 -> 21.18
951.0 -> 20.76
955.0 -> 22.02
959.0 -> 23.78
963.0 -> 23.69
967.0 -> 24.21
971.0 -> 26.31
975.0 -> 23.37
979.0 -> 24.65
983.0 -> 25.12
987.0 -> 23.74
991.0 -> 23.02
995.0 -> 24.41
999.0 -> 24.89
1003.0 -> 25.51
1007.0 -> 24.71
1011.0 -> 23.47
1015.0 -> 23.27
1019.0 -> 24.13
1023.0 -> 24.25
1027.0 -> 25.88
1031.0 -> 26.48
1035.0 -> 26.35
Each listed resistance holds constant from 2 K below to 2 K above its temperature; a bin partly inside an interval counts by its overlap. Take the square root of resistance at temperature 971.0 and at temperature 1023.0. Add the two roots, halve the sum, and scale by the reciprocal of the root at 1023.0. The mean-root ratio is 1.021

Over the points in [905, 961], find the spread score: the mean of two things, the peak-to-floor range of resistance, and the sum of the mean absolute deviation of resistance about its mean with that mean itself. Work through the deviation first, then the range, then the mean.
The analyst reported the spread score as 14.2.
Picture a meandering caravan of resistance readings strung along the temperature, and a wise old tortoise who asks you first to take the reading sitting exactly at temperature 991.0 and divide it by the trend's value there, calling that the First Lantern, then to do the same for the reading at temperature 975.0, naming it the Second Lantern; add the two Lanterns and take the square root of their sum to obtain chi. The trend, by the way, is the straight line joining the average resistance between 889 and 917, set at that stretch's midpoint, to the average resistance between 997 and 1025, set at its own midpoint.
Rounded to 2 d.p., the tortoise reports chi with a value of 1.40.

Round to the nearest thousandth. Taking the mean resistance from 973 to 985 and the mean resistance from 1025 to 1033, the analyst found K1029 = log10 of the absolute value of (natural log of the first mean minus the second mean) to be 1.361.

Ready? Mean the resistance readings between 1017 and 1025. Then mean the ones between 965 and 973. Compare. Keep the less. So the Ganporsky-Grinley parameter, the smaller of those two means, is 24.2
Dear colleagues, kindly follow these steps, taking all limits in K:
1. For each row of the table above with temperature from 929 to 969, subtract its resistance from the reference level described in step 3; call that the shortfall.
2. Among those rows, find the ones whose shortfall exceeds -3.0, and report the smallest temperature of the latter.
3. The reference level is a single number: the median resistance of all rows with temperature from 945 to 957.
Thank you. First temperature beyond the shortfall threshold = 931.0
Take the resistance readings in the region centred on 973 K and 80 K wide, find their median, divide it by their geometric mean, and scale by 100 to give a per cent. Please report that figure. 104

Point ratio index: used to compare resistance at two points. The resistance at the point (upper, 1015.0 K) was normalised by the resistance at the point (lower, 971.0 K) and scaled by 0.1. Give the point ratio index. 0.088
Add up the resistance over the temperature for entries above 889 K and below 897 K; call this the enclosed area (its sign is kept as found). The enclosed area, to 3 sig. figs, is 186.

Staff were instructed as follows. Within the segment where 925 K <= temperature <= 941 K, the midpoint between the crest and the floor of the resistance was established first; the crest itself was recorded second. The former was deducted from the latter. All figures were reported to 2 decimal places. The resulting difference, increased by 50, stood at 51.82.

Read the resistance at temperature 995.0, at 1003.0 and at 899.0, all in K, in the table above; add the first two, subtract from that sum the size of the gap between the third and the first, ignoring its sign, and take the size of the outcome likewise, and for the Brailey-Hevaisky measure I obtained 46.4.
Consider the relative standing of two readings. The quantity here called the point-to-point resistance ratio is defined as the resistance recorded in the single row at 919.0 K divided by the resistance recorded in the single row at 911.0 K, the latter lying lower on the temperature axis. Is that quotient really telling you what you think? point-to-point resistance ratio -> 1.03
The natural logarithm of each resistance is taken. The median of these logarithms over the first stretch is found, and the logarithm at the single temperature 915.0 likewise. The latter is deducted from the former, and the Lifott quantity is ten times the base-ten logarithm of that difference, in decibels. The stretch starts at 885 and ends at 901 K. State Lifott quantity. -11.2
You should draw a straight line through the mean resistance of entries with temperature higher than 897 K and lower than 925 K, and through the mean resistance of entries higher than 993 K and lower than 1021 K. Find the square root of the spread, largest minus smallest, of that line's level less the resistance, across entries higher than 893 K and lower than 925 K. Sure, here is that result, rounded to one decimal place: 2.6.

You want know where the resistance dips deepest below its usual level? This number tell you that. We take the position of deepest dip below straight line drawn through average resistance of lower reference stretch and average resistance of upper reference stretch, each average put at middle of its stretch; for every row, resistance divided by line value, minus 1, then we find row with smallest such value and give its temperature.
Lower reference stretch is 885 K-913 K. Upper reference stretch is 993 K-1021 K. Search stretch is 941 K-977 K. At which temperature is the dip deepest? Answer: 943.0 K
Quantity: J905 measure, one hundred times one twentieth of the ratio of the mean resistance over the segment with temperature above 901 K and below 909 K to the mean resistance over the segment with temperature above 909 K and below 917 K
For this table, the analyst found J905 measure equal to 5.2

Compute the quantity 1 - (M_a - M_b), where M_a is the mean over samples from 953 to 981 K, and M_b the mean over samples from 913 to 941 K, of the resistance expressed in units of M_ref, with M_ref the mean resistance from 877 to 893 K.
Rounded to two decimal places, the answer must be 0.78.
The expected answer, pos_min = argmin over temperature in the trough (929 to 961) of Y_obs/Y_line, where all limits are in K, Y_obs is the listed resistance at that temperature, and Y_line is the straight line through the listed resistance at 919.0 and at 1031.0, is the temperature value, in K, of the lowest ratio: 931.0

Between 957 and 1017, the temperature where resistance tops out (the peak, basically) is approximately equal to 971.0 K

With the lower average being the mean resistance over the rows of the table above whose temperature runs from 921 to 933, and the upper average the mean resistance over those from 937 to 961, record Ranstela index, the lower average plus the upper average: 40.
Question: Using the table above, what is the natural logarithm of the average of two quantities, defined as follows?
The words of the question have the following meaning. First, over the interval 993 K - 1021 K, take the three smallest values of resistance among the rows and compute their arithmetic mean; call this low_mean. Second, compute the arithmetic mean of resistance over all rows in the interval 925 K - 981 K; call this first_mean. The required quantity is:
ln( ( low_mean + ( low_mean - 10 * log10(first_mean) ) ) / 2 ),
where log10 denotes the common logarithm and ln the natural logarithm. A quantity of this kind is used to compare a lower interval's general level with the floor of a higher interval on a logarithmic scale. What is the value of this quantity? 2.83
